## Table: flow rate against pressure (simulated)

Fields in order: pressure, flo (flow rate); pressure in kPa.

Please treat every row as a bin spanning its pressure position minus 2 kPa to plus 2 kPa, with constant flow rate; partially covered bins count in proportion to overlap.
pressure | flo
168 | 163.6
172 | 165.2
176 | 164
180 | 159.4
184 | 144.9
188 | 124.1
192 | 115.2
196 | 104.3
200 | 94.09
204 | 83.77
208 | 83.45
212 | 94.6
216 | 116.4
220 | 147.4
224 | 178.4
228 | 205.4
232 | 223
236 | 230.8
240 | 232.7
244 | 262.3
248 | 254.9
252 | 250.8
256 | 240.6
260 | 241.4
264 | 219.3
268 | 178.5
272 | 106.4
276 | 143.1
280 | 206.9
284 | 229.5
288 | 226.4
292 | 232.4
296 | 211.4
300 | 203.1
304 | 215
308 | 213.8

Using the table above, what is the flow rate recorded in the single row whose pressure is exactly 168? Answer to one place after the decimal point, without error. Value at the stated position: 163.6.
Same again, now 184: 144.9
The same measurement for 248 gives 254.9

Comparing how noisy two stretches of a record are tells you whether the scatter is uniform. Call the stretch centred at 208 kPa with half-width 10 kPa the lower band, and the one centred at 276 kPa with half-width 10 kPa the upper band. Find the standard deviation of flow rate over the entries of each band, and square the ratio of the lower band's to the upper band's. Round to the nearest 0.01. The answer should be 0.07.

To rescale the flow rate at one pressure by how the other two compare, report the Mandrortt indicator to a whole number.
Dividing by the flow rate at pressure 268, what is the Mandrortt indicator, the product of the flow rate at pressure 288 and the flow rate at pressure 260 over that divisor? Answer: 306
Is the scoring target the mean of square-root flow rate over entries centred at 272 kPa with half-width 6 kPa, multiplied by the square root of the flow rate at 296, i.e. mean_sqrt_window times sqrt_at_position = 173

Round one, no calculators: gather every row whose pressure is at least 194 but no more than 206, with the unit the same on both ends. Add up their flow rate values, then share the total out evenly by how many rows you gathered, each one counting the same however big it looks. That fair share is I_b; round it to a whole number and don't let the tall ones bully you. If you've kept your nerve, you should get 94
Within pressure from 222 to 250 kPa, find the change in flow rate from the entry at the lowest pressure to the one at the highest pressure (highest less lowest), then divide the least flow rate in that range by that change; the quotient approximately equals 2.3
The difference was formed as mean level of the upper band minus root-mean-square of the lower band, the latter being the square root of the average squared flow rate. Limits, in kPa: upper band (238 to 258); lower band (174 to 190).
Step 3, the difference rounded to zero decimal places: 99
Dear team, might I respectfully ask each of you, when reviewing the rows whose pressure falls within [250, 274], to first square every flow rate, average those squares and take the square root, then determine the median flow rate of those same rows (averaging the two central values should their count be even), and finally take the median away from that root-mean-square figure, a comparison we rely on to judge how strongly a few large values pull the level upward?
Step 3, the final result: -18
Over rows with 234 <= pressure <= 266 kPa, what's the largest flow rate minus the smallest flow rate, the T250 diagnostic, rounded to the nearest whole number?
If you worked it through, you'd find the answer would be 43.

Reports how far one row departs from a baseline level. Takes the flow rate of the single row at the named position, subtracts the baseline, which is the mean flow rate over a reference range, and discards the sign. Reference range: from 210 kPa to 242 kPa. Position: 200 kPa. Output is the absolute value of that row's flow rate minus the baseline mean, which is 84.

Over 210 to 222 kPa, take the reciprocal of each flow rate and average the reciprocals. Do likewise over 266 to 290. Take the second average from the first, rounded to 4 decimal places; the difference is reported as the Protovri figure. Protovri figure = 0.0027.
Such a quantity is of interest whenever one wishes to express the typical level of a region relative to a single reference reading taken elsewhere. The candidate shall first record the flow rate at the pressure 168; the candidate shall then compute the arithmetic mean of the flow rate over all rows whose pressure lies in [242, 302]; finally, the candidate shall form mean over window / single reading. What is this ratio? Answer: 1.3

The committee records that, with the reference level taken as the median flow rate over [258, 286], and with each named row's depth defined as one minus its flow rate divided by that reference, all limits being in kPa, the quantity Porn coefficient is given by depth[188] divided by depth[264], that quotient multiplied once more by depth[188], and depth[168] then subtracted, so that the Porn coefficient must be -2.9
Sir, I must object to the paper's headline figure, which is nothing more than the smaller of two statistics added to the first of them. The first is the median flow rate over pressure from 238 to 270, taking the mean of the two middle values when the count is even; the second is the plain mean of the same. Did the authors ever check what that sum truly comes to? 476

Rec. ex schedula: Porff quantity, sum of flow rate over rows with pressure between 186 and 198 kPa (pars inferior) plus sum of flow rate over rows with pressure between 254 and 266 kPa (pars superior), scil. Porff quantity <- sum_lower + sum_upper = 1045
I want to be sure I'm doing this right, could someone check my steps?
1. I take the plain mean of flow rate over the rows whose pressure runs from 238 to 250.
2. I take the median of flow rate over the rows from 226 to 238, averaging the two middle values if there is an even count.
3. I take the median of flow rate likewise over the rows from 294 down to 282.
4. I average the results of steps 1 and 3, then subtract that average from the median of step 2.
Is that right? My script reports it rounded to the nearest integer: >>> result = -17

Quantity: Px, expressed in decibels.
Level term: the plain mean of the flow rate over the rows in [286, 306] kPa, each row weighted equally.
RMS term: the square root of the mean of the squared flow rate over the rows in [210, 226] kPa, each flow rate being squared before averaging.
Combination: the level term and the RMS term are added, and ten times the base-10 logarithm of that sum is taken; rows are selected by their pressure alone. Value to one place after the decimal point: 25.5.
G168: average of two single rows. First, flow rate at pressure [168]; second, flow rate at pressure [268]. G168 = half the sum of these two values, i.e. 171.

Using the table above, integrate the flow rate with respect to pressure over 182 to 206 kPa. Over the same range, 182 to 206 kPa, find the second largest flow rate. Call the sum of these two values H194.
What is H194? 2790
